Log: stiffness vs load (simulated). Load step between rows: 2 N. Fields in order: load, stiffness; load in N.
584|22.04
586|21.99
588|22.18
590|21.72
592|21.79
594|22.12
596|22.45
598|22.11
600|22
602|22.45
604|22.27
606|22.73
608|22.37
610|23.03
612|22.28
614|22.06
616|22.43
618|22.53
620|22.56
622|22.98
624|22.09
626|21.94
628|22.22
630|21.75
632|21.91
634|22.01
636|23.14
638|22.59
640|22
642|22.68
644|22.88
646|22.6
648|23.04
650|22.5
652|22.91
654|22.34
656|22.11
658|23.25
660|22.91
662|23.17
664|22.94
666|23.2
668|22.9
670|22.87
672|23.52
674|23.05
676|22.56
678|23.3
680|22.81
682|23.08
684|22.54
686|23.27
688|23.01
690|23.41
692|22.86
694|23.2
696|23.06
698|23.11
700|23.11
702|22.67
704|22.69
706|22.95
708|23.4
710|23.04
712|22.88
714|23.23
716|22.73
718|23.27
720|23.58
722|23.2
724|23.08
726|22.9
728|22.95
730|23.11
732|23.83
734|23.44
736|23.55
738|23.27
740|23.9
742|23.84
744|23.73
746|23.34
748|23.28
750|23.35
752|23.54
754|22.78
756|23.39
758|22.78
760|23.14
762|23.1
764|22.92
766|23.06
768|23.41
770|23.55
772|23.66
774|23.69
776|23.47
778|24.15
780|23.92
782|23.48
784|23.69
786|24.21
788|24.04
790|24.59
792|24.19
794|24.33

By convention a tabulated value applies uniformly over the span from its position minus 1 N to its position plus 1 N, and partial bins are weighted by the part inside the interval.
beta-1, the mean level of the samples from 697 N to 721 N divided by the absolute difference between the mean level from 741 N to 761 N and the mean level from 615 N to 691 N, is 38.0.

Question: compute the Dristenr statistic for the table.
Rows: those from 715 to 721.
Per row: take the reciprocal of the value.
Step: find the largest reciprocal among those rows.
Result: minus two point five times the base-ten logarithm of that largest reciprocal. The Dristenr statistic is 3.39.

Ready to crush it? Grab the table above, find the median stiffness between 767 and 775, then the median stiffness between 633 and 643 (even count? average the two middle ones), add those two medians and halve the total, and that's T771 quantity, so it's 23.1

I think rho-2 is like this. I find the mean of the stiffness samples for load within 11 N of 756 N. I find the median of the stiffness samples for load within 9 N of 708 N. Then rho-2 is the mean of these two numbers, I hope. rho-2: 23.1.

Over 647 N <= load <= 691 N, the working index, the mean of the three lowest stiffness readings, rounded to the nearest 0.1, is 22.3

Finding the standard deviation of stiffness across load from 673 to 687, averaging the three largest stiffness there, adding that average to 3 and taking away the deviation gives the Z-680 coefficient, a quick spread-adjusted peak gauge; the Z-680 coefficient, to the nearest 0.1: 25.9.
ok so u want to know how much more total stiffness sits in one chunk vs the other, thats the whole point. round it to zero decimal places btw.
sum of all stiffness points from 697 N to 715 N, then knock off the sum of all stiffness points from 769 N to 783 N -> 41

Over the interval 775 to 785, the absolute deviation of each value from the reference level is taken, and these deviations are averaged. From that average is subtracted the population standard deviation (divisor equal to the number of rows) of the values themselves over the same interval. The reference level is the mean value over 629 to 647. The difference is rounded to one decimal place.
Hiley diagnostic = 1.1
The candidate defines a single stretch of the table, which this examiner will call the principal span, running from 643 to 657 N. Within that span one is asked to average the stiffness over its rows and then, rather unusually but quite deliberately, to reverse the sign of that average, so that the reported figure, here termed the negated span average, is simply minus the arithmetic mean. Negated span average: -22.6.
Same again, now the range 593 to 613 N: -22.4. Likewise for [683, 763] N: -23.2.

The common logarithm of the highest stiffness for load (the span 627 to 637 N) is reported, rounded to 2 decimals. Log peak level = 1.36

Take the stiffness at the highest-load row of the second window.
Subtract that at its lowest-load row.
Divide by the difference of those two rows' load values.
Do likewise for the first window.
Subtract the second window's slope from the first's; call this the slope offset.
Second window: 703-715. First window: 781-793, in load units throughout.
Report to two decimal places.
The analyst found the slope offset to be 0.02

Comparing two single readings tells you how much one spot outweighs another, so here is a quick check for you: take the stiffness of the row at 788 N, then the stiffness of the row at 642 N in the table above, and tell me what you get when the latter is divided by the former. 0.943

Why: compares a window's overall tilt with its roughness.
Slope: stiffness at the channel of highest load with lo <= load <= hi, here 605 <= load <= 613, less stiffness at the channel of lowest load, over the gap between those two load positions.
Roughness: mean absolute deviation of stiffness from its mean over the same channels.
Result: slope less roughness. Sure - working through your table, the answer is -0.35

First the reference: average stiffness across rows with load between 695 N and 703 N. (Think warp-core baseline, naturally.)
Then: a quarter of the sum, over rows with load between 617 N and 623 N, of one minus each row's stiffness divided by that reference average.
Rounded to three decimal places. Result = 0.010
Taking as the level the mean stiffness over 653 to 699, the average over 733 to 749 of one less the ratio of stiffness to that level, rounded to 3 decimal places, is -0.025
